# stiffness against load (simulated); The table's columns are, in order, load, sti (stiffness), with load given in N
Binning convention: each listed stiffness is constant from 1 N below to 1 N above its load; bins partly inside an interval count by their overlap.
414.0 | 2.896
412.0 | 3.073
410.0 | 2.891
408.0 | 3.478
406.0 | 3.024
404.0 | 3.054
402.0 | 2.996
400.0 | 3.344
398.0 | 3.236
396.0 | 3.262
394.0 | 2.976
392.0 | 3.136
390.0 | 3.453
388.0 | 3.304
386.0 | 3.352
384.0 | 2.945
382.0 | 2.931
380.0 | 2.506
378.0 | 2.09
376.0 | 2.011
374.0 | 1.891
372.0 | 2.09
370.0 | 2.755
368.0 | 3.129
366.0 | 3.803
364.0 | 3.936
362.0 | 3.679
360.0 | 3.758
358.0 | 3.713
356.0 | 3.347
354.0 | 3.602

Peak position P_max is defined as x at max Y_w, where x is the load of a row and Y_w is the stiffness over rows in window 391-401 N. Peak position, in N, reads 400.0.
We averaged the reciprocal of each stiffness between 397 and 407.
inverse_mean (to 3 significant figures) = 0.320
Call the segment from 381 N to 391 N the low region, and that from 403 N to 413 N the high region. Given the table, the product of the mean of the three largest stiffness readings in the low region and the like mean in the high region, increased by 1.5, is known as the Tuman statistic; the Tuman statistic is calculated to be 12.3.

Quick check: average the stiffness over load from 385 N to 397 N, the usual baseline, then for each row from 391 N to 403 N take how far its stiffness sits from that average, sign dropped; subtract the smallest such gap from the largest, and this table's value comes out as 0.26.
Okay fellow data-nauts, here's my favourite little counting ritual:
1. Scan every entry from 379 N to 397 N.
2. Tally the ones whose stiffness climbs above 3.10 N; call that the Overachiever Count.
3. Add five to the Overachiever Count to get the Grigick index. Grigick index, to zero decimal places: 10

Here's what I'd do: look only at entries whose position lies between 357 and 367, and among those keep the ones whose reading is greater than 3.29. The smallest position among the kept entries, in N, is 358.0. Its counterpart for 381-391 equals 386.0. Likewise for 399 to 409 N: 400.0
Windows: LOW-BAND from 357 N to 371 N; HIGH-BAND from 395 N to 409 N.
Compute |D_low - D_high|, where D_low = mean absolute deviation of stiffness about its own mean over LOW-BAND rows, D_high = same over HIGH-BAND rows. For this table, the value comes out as 0.19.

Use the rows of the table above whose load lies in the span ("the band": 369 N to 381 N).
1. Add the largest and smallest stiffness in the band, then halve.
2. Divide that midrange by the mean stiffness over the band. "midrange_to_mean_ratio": 1.04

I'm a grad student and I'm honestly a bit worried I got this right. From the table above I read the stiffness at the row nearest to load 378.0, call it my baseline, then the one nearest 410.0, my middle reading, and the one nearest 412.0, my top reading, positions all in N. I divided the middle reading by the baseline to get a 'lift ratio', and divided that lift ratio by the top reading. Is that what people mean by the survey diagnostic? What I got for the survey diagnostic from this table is 0.45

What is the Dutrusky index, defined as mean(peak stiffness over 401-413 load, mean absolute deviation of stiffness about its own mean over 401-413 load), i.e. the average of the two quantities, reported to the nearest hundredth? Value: 1.80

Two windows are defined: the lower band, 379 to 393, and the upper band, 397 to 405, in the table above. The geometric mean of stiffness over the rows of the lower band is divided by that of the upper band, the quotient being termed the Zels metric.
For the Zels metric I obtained 1.0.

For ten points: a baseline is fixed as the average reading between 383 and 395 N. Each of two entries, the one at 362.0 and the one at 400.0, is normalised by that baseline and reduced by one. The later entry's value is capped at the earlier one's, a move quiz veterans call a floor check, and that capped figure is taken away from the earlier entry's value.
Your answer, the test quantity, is 0.10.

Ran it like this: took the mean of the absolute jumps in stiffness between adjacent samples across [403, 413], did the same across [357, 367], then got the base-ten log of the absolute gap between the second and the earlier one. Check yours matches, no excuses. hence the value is -0.73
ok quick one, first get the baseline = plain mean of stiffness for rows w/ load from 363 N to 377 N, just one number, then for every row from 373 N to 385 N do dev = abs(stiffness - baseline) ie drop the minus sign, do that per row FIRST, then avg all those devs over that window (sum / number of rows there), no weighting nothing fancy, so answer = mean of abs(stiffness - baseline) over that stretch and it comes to 0.50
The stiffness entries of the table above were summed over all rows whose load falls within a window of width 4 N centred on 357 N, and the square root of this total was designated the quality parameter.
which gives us 2.66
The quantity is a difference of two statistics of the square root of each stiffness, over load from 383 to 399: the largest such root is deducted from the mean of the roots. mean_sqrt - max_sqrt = -0.068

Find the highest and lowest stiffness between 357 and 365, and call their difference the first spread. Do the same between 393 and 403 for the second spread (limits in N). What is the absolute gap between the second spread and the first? 0.1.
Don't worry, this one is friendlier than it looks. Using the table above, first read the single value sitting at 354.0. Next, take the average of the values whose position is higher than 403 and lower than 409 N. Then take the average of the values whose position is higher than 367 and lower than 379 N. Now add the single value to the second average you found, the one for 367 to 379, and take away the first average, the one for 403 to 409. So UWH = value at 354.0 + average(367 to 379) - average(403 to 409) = 2.7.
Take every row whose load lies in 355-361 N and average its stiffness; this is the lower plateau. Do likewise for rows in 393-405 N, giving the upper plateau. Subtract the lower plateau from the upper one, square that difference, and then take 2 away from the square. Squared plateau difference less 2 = -1.79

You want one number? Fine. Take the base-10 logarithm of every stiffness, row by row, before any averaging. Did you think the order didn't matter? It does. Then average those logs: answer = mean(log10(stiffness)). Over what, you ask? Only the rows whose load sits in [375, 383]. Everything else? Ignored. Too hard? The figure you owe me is 0.372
